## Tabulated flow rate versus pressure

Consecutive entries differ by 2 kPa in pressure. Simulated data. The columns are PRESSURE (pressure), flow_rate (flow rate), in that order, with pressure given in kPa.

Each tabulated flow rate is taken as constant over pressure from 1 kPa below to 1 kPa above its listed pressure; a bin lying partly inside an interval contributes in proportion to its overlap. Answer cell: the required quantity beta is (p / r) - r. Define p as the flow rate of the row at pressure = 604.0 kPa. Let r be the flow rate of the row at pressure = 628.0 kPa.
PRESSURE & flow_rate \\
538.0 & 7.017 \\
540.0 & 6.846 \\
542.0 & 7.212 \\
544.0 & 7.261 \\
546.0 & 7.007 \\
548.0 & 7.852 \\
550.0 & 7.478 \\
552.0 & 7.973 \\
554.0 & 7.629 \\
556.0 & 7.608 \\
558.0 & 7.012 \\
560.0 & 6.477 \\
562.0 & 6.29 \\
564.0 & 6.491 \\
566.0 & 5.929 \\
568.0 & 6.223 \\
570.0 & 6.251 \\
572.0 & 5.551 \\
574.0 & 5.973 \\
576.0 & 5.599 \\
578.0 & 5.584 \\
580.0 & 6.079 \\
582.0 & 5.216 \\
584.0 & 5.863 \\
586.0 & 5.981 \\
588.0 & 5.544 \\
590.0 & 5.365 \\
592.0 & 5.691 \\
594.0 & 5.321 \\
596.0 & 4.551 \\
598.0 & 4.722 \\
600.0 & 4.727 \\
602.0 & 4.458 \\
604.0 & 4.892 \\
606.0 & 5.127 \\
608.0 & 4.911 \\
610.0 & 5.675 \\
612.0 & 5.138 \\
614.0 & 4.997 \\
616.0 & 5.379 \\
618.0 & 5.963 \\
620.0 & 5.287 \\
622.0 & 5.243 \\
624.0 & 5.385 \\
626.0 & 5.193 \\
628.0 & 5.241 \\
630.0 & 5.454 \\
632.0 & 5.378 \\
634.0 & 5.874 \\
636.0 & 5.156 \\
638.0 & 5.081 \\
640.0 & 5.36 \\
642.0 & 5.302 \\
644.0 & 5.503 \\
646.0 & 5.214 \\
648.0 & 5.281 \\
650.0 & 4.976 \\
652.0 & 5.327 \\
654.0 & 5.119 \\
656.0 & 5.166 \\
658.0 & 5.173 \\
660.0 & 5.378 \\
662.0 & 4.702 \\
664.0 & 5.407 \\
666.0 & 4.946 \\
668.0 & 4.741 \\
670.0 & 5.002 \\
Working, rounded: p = 4.892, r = 5.241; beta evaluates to -4.31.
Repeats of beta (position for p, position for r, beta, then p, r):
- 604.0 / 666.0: -3.96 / 4.892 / 4.946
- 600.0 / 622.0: -4.34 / 4.727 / 5.243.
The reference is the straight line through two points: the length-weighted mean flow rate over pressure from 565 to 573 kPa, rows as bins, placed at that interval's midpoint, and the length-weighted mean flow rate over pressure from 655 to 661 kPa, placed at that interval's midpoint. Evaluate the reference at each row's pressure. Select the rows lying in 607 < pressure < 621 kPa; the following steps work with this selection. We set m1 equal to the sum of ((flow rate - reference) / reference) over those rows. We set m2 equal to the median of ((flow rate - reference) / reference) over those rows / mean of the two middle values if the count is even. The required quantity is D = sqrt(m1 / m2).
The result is 2.64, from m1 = -0.3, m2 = -0.05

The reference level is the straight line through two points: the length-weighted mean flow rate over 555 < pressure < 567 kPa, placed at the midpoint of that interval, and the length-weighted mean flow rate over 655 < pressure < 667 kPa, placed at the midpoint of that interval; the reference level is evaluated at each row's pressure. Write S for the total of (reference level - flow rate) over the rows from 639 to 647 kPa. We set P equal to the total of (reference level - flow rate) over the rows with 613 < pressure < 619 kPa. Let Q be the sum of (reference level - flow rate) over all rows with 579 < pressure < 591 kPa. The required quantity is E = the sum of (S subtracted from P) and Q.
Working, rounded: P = 1.1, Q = 4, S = 0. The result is 4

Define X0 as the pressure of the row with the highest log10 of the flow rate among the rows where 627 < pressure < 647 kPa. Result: 634.0 kPa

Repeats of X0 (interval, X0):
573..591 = 580.0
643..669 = 644.0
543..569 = 552.0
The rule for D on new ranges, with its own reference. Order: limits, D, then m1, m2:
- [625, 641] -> 2.28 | -0.2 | -0.03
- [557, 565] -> 2.16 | 0.3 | 0.07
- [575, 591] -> 2.38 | -0.3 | -0.05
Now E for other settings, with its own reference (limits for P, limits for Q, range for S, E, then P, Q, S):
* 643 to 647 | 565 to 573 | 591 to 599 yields -2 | 0.0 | 2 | 4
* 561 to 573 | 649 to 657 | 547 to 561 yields 8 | 2.5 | 0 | -5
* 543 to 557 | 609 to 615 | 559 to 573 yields -6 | -5.2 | 2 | 3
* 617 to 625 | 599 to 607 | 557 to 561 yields 6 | 1.0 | 5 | 0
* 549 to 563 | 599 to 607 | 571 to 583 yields -3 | -3.5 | 5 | 4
